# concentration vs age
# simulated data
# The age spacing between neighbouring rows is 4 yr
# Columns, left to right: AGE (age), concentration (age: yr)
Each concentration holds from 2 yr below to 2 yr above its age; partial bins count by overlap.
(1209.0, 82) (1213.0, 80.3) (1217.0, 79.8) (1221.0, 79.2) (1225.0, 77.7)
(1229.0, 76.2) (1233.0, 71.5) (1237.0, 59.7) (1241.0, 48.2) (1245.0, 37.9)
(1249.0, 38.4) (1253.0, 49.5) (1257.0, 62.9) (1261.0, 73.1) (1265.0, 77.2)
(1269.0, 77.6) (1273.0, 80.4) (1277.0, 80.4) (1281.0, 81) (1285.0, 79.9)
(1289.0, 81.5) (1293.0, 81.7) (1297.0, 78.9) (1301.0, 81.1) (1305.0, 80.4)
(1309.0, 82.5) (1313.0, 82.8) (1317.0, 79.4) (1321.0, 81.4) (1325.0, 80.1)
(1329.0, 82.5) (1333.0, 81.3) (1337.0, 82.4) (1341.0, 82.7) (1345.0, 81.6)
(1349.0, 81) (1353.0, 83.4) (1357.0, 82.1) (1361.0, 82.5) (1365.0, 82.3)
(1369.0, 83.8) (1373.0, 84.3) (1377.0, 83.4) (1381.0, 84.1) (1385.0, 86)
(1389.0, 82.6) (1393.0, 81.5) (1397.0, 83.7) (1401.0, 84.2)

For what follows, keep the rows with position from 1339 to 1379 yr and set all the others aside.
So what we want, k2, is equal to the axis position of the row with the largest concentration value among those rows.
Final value 1373.0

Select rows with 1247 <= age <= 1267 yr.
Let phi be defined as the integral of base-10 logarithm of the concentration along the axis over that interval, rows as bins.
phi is 35.3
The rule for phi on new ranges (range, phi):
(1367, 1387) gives 38.5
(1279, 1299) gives 38.1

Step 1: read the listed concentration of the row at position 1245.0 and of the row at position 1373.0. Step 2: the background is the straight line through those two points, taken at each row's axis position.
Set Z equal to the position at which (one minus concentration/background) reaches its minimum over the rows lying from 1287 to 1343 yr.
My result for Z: 1289.0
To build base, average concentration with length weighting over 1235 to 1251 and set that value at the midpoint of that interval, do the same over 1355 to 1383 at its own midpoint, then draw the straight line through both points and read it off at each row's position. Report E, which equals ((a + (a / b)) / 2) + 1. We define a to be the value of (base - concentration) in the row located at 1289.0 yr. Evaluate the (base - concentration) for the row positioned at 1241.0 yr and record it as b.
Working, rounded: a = -22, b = -3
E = -6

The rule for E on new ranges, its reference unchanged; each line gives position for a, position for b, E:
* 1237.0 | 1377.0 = -10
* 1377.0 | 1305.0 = 2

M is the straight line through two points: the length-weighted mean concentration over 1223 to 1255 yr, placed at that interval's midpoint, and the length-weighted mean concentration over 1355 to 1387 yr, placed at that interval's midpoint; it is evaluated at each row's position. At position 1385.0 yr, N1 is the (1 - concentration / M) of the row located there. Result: 0.00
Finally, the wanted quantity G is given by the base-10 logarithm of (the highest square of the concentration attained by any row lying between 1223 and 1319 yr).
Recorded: 3.84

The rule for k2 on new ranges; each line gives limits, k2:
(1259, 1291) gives 1289.0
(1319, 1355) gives 1353.0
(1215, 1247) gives 1217.0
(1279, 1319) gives 1313.0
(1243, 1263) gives 1261.0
